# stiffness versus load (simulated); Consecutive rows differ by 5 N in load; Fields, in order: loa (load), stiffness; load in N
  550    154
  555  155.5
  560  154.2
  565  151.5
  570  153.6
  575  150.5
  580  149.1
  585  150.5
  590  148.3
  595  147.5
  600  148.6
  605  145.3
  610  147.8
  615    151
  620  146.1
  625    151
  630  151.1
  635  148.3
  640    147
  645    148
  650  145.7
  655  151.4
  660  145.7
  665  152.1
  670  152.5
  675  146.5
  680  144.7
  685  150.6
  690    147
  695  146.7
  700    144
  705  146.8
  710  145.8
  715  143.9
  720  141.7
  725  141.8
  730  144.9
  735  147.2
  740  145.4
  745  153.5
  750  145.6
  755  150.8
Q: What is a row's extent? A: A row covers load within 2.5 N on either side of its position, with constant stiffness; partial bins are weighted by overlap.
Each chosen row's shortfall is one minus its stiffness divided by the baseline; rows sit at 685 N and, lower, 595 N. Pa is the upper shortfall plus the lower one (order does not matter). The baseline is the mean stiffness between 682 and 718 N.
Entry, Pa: -0.04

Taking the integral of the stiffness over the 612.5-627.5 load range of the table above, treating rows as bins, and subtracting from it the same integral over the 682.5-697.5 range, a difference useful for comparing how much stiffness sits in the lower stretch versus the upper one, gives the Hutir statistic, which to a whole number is 19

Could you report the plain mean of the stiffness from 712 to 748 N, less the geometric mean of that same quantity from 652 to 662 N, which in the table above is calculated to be -3.0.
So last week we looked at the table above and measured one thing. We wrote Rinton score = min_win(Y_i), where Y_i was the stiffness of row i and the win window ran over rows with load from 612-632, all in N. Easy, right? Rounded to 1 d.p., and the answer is 146.1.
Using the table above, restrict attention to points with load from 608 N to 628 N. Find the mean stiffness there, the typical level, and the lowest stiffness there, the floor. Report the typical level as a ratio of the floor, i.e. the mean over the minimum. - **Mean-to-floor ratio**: 1.02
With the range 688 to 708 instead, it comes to 1.01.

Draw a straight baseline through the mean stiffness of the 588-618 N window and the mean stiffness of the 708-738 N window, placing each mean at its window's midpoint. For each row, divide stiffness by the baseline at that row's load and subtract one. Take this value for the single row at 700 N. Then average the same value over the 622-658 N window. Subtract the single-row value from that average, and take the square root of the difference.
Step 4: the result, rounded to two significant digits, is 0.14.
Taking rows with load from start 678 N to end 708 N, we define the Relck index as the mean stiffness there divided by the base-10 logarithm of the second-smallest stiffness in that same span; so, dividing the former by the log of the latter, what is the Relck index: 67.9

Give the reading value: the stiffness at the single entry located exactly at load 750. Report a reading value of 145.6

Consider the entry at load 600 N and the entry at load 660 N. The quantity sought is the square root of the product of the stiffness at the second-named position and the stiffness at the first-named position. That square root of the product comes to 147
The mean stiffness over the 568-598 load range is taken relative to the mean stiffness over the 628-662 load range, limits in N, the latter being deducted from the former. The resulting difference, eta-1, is 1.7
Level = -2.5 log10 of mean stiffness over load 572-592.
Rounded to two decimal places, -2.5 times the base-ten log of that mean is -5.44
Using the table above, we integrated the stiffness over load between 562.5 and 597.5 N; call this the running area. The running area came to 5255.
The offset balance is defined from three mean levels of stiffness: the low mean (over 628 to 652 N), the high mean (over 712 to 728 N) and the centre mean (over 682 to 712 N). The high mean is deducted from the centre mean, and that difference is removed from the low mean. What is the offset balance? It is 144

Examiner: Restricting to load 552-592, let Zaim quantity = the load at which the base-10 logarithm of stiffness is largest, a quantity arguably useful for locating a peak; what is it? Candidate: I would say 555 N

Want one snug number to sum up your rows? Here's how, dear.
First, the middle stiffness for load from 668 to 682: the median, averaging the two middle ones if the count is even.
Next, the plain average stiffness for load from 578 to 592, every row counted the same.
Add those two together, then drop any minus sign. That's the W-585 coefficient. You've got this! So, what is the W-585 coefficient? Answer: 296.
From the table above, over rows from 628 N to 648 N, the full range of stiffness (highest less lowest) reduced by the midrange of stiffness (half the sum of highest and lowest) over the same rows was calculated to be -145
